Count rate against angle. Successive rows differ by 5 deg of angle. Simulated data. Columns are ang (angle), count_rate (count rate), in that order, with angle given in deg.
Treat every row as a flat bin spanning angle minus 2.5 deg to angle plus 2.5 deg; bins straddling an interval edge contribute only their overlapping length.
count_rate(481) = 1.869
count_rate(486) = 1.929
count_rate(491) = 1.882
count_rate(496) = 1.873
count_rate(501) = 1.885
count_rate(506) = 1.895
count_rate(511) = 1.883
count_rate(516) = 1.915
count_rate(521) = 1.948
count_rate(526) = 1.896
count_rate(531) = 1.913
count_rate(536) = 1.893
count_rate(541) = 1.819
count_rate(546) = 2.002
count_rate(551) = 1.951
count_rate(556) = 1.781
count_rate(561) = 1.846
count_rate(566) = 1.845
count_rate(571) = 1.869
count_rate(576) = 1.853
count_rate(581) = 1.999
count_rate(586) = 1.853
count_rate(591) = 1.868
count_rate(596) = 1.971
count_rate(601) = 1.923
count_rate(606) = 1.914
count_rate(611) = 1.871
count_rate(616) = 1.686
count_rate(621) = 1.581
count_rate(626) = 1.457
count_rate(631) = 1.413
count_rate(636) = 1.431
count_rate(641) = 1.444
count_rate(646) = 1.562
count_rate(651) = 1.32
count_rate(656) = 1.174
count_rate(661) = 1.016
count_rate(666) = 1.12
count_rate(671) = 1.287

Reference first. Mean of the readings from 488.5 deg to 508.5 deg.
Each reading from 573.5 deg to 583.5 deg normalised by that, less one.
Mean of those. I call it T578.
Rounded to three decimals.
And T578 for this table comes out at 0.022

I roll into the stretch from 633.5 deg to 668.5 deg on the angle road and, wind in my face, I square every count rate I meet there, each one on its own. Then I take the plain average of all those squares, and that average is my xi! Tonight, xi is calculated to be 1.71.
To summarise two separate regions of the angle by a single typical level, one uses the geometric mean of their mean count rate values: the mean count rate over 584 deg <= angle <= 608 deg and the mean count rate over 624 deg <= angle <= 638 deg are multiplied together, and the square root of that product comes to 1.65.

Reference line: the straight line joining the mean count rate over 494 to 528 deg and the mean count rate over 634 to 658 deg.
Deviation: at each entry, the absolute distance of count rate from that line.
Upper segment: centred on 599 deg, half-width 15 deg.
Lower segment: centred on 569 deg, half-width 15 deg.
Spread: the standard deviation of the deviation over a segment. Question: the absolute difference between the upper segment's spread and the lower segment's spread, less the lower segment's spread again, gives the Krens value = -0.06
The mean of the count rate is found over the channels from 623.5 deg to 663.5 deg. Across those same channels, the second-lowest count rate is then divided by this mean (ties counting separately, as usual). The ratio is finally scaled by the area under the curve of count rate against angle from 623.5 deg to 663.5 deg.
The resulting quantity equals 47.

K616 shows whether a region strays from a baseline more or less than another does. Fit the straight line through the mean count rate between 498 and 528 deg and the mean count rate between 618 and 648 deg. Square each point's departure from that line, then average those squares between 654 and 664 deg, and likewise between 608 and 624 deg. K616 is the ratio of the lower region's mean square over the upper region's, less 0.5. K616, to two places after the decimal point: -0.07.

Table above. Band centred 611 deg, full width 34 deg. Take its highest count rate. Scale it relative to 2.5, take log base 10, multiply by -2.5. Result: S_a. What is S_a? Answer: 0.258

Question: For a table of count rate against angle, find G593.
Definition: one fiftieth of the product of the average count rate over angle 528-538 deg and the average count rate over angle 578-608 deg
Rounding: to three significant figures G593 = 0.0731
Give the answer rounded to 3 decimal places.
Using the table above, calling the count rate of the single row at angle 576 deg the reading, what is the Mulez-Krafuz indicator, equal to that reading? 1.853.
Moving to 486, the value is 1.929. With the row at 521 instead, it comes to 1.948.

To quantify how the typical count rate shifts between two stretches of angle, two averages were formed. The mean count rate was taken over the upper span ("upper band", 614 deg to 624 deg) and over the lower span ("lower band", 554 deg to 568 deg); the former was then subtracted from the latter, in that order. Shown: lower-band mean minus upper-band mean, 0.2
